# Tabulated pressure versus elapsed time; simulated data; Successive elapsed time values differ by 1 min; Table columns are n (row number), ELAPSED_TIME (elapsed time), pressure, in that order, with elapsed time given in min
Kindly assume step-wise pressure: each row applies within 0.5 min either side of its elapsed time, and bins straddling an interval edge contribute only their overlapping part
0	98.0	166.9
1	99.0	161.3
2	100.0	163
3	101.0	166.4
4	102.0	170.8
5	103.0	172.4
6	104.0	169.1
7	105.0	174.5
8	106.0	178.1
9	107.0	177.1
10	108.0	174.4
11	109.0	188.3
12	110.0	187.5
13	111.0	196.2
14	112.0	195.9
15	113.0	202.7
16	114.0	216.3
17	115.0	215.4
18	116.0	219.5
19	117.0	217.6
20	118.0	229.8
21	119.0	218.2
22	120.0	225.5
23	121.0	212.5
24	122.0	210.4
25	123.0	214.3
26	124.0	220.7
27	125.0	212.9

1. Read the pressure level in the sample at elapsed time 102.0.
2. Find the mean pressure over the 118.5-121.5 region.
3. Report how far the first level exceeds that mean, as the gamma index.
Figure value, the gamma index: -48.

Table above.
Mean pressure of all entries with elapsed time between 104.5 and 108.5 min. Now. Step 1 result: 176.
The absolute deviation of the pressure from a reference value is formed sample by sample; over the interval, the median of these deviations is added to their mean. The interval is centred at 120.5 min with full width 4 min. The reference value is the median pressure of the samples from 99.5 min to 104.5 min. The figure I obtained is 94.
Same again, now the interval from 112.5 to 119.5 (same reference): 96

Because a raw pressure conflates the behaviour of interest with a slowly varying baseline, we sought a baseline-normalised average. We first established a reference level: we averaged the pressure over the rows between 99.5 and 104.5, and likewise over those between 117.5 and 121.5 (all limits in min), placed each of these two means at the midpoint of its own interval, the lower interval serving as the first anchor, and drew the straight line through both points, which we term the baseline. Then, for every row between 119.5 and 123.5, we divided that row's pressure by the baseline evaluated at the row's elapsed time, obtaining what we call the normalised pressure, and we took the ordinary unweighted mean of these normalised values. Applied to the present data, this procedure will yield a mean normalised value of 0.95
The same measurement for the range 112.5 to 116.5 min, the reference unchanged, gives 1.03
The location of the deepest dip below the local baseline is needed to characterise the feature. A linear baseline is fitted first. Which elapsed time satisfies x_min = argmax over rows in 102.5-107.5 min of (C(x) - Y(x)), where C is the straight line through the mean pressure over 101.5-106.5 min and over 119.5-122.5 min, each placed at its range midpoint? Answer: 104.0 min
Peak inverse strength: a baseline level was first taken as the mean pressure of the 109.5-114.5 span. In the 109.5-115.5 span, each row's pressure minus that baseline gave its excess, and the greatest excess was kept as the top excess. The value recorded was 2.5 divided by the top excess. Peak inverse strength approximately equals 0.15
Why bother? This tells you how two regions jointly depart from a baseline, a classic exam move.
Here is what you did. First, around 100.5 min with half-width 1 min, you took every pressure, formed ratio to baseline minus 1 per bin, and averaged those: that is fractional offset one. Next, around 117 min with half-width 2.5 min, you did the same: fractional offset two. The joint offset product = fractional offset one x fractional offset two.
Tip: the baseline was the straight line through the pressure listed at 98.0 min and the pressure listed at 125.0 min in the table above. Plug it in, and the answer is -0.0039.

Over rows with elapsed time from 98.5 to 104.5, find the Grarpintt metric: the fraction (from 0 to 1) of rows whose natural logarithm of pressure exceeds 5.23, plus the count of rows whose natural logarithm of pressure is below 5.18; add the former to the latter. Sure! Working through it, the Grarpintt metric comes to 6.0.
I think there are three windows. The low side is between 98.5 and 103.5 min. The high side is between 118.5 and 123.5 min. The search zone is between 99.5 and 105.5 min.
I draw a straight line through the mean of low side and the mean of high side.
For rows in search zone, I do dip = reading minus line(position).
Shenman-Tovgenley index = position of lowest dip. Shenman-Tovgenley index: 104.0 min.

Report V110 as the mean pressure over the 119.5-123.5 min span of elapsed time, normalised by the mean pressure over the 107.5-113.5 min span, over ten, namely 0.113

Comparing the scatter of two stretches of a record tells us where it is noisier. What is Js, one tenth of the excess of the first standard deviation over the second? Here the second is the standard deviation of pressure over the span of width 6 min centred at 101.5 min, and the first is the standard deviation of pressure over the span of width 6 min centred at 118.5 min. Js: 0.2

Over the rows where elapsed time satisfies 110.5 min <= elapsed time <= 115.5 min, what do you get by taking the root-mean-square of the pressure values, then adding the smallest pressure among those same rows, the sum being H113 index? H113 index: 401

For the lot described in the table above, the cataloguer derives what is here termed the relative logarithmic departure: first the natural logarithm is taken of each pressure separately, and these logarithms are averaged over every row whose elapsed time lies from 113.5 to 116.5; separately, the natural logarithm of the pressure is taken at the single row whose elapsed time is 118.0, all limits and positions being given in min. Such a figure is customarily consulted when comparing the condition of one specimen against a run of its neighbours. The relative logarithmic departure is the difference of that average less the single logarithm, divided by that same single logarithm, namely -0.010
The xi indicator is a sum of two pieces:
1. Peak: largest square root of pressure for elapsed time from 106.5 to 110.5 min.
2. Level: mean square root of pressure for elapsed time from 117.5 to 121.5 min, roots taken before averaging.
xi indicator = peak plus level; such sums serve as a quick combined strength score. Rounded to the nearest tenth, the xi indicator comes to 28.6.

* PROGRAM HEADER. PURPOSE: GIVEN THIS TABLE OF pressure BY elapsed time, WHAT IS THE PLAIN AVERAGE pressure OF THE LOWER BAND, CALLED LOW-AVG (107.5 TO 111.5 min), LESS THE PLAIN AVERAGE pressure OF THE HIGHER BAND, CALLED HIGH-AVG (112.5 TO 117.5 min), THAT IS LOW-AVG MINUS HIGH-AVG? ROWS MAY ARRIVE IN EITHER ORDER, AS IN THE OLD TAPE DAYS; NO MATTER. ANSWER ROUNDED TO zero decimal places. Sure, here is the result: -28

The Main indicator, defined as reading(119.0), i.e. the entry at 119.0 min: 218.2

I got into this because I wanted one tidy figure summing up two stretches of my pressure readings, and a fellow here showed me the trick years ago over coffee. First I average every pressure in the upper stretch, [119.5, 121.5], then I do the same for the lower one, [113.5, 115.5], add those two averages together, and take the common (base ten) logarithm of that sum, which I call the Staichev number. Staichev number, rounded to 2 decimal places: 2.64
